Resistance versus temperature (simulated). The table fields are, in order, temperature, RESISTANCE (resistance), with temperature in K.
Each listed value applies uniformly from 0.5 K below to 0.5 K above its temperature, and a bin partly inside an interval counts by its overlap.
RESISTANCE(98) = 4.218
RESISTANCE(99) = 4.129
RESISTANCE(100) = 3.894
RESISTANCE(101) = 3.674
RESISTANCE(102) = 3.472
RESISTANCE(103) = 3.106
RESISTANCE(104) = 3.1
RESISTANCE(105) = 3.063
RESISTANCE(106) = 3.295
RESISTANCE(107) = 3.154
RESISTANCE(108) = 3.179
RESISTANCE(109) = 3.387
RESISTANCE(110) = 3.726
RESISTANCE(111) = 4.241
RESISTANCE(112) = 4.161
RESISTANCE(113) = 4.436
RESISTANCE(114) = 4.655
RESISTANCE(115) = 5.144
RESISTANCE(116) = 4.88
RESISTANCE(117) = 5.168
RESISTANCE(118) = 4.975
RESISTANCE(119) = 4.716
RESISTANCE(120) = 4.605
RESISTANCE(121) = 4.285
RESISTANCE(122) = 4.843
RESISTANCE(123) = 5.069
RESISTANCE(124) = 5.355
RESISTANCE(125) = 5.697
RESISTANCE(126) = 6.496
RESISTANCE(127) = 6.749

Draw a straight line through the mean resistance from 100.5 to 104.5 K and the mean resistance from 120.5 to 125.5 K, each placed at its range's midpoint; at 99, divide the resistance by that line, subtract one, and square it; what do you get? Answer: 0.126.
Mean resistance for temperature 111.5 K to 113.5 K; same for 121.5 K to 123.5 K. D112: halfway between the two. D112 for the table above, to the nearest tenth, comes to 4.6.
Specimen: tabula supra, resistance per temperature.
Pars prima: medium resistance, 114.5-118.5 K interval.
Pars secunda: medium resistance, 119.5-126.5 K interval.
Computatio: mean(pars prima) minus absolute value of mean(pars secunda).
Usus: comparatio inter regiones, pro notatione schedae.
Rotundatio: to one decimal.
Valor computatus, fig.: -0.2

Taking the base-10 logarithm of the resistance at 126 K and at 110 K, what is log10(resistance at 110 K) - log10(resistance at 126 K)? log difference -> -0.24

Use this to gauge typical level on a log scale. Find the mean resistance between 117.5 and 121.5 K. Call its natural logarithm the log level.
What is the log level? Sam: 1.54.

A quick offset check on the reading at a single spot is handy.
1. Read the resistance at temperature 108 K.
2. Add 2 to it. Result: 5.2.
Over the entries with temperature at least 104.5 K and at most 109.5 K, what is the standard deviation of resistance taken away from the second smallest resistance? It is 3.0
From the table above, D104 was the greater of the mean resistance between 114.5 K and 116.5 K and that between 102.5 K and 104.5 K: 5.01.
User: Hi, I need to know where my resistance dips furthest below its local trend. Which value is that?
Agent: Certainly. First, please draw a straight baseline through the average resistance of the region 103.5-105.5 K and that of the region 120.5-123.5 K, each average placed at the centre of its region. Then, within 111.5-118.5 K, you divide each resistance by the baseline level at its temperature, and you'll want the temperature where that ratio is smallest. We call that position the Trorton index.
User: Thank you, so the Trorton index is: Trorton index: 112 K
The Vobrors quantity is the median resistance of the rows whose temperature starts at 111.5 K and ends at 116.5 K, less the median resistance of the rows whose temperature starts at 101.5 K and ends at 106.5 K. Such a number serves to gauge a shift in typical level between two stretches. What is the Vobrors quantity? 1.5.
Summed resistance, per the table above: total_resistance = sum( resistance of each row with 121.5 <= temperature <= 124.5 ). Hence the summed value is 15.3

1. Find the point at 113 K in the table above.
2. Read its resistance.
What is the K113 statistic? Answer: 4.436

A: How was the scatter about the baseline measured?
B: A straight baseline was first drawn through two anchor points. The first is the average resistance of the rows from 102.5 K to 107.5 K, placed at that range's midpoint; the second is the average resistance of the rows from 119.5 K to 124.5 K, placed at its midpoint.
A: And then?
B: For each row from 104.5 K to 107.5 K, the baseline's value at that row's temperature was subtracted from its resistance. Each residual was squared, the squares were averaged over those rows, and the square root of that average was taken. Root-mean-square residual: 0.1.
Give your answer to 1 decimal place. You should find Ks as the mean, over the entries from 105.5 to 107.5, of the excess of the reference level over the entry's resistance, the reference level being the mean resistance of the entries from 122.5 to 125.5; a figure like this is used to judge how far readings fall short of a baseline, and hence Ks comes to 2.1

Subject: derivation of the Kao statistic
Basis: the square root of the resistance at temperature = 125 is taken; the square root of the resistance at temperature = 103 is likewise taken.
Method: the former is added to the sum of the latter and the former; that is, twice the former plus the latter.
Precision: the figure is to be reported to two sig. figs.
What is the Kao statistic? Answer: 6.5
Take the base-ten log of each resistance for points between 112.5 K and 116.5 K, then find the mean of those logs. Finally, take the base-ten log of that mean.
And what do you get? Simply -0.17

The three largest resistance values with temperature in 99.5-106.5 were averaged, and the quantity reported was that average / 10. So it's 0.37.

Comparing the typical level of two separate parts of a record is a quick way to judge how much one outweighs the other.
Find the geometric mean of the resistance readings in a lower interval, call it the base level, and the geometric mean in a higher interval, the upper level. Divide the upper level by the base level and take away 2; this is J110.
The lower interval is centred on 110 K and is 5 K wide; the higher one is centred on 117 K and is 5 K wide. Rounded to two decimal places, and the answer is -0.66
